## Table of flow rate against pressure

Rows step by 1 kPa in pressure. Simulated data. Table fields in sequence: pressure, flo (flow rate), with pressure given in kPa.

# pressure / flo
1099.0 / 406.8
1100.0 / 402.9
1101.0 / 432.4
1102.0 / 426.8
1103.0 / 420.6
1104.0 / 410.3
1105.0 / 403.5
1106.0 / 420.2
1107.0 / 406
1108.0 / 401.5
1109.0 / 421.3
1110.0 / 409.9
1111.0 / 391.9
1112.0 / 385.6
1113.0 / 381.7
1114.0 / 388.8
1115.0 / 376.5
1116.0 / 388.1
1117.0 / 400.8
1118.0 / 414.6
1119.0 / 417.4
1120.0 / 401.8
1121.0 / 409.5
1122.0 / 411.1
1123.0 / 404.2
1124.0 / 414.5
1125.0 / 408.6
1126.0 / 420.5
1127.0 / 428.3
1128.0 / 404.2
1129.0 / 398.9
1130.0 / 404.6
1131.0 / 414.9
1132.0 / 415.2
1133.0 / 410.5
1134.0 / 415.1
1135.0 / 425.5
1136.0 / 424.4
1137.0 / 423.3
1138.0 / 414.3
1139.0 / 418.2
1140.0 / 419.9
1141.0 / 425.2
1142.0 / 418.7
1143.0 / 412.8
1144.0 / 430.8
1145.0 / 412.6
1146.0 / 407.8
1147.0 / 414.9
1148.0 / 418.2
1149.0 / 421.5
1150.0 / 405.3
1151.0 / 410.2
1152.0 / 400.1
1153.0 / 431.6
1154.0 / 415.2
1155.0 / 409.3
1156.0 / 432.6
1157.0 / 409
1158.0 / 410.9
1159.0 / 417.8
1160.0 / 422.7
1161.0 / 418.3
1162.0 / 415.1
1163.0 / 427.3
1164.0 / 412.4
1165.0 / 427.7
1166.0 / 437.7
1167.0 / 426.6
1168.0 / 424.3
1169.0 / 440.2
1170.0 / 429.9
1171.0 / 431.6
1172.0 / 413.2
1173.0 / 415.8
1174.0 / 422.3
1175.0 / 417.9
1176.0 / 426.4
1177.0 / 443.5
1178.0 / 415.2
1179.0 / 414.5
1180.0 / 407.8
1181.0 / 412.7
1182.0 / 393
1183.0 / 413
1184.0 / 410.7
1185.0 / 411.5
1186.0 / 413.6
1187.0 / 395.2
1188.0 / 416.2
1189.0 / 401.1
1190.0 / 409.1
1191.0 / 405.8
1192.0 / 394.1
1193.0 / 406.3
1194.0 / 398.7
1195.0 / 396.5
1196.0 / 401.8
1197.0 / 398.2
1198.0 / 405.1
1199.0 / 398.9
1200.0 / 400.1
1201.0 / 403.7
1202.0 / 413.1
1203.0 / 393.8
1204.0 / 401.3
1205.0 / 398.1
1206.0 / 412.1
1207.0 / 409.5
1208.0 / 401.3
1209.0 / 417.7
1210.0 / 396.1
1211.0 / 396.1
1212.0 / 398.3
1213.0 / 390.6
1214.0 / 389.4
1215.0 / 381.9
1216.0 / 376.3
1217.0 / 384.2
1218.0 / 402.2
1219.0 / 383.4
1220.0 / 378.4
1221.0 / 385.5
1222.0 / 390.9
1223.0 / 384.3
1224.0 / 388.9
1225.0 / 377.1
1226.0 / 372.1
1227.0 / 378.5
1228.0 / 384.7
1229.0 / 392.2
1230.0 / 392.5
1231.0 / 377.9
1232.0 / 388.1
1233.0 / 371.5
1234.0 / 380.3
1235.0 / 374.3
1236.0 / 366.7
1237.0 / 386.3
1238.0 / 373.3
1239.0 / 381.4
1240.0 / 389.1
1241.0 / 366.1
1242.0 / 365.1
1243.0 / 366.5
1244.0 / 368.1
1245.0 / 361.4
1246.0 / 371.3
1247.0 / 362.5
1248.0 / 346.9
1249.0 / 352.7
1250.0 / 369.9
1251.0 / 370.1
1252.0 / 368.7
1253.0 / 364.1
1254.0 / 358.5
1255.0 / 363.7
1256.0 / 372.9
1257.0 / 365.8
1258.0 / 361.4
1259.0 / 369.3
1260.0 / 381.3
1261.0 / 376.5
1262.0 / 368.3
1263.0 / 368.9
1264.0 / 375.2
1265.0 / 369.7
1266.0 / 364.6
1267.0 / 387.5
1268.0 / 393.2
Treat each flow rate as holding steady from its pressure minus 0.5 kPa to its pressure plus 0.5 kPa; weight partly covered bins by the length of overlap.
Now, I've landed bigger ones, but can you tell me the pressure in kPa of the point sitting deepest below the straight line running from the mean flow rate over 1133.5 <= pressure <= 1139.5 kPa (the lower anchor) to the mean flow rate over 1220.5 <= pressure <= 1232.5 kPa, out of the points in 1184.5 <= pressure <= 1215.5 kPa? 1215.0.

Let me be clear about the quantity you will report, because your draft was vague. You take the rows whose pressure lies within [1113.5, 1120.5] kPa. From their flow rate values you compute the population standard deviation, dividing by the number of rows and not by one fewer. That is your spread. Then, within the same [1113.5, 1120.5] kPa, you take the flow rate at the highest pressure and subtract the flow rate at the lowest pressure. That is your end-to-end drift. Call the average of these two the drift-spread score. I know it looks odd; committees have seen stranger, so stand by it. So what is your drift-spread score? 13.4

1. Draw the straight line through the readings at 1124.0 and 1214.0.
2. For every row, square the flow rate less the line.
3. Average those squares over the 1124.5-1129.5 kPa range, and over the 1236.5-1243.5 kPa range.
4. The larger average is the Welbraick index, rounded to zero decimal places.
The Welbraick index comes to 127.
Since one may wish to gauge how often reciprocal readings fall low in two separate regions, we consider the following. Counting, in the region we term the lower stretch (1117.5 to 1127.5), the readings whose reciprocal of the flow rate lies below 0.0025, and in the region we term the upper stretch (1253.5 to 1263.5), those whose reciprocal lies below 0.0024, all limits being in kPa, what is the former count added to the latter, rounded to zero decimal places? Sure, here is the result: 10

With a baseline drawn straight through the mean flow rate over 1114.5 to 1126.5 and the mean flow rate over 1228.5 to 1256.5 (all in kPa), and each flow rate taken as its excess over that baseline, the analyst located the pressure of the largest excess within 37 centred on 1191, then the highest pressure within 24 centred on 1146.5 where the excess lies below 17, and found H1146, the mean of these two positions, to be 1167.5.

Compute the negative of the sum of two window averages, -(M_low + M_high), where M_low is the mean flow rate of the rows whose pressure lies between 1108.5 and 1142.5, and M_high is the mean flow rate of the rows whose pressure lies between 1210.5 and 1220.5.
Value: -797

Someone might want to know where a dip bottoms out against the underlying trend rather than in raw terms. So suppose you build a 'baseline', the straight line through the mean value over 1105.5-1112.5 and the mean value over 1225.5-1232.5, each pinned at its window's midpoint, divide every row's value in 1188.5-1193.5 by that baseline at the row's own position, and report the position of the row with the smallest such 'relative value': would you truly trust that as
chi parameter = 1192.0 kPa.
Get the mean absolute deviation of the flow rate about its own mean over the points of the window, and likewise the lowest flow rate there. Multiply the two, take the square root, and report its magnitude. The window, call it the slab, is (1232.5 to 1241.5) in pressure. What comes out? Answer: 50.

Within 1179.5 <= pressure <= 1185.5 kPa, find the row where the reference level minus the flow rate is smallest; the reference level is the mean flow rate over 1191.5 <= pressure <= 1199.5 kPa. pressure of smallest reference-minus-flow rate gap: 1183.0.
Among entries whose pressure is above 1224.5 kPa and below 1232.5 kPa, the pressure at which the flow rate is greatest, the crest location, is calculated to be 1230.0 kPa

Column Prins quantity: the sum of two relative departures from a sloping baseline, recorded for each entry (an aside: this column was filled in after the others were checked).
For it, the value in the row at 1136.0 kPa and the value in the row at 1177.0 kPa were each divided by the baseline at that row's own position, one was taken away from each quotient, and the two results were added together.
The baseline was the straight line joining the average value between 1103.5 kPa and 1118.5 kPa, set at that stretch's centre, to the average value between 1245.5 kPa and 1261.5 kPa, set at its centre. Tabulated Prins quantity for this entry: 0.23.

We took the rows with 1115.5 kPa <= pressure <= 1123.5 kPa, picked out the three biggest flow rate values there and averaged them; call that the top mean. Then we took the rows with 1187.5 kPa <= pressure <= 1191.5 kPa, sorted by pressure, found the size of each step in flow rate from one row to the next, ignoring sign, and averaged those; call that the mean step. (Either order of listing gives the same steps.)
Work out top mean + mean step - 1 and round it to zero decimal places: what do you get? 422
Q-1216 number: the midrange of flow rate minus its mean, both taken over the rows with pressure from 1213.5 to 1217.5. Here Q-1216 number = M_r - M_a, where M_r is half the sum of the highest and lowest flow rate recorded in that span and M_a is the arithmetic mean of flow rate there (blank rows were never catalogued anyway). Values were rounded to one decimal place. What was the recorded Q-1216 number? -0.1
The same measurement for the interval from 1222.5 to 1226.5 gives -0.1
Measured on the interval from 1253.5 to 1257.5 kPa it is 0.5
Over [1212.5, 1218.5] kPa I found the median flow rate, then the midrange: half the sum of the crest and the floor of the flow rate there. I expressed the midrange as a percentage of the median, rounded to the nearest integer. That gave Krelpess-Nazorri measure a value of 101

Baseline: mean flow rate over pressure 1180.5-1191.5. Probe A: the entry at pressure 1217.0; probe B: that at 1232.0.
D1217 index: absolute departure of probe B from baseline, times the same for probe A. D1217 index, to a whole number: 450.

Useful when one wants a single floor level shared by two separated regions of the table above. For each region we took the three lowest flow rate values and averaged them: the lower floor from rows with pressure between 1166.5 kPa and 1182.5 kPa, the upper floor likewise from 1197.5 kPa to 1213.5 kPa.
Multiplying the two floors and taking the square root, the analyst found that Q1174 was 399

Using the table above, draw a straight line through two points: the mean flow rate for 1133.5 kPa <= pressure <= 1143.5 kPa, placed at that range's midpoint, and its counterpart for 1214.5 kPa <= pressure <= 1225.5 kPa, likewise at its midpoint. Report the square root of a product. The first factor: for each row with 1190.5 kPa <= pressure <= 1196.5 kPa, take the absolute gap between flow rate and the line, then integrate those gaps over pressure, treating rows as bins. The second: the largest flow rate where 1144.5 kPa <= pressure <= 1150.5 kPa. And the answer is 115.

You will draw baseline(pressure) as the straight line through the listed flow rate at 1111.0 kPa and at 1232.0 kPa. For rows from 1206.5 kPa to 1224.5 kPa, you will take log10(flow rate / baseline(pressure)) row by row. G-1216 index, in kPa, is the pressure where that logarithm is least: 1216.0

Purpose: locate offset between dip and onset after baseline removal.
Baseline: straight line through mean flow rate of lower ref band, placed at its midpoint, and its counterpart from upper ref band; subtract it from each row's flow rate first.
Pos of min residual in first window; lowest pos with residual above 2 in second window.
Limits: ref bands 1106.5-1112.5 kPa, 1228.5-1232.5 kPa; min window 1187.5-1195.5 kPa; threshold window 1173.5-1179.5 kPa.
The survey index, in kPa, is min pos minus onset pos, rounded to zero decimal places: 18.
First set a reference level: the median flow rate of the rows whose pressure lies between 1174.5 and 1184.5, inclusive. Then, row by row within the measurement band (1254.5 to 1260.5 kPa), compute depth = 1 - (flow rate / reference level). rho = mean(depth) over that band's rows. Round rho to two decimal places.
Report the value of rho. 0.11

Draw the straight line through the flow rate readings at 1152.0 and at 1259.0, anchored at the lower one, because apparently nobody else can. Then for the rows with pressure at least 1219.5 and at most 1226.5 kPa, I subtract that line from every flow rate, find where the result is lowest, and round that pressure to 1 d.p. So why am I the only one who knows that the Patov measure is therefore 1226.0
